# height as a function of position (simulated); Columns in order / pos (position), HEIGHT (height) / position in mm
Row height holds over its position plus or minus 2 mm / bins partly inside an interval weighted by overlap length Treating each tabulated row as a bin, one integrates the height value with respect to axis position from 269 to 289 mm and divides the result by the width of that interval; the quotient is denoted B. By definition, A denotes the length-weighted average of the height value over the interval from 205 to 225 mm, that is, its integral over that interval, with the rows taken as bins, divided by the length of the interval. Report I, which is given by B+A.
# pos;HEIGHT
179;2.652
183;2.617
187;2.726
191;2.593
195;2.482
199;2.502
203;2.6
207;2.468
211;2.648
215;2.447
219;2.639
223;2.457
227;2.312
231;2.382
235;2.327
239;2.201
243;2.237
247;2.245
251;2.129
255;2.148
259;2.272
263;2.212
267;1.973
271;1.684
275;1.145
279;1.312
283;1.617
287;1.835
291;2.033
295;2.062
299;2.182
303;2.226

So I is 4.1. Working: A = 2.5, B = 1.5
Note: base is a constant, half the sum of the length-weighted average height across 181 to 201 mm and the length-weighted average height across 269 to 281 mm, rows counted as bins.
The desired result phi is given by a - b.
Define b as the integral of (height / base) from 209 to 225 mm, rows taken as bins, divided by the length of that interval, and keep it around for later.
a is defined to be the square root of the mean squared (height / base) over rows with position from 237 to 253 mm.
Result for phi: -0.17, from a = 1.11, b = 1.29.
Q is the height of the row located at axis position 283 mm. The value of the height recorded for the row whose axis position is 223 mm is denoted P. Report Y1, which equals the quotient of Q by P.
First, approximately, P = 2.457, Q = 1.617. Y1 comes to 0.7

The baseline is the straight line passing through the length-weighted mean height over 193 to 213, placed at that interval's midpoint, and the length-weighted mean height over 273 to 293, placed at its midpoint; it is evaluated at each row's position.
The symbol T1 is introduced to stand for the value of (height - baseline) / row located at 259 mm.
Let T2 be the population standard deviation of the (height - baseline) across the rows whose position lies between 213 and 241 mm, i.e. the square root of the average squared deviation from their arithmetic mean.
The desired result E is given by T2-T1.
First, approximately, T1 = 0.4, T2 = 0.078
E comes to -0.3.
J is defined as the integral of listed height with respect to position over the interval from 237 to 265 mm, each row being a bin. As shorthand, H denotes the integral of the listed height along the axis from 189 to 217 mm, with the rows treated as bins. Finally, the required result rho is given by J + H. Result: 133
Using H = 71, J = 62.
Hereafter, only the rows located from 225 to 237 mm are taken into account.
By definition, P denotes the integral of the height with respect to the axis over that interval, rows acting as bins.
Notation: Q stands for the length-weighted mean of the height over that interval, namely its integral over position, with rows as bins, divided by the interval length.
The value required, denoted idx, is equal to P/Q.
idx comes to 12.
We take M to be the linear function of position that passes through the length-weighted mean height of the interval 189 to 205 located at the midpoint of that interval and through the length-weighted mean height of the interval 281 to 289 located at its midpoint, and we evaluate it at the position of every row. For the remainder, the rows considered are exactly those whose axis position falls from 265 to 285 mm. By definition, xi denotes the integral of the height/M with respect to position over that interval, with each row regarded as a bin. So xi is 17.0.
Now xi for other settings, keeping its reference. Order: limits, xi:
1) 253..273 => 21.3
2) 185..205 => 20.1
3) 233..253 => 21.1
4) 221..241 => 21.0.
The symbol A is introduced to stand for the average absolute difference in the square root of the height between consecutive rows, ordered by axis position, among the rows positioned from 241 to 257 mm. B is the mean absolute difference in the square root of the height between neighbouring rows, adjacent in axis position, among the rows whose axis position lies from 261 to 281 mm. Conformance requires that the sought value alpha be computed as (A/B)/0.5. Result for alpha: 0.3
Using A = 0.016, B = 0.123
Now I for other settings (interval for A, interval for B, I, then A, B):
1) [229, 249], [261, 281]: 3.9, 2.3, 1.7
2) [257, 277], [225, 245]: 4.1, 1.9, 2.3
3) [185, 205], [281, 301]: 4.5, 2.6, 1.9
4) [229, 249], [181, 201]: 4.9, 2.3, 2.6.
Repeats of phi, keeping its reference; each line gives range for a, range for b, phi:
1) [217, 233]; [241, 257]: 0.13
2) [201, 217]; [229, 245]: 0.13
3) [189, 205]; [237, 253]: 0.17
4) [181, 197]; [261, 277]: 0.43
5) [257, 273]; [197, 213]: -0.26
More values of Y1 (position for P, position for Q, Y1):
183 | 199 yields 1.0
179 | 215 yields 0.9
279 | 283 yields 1.2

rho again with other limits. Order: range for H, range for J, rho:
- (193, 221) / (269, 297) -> 118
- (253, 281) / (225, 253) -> 114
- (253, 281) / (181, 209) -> 123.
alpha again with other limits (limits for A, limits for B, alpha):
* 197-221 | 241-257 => 6.2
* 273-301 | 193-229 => 3.0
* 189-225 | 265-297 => 0.9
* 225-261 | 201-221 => 0.8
